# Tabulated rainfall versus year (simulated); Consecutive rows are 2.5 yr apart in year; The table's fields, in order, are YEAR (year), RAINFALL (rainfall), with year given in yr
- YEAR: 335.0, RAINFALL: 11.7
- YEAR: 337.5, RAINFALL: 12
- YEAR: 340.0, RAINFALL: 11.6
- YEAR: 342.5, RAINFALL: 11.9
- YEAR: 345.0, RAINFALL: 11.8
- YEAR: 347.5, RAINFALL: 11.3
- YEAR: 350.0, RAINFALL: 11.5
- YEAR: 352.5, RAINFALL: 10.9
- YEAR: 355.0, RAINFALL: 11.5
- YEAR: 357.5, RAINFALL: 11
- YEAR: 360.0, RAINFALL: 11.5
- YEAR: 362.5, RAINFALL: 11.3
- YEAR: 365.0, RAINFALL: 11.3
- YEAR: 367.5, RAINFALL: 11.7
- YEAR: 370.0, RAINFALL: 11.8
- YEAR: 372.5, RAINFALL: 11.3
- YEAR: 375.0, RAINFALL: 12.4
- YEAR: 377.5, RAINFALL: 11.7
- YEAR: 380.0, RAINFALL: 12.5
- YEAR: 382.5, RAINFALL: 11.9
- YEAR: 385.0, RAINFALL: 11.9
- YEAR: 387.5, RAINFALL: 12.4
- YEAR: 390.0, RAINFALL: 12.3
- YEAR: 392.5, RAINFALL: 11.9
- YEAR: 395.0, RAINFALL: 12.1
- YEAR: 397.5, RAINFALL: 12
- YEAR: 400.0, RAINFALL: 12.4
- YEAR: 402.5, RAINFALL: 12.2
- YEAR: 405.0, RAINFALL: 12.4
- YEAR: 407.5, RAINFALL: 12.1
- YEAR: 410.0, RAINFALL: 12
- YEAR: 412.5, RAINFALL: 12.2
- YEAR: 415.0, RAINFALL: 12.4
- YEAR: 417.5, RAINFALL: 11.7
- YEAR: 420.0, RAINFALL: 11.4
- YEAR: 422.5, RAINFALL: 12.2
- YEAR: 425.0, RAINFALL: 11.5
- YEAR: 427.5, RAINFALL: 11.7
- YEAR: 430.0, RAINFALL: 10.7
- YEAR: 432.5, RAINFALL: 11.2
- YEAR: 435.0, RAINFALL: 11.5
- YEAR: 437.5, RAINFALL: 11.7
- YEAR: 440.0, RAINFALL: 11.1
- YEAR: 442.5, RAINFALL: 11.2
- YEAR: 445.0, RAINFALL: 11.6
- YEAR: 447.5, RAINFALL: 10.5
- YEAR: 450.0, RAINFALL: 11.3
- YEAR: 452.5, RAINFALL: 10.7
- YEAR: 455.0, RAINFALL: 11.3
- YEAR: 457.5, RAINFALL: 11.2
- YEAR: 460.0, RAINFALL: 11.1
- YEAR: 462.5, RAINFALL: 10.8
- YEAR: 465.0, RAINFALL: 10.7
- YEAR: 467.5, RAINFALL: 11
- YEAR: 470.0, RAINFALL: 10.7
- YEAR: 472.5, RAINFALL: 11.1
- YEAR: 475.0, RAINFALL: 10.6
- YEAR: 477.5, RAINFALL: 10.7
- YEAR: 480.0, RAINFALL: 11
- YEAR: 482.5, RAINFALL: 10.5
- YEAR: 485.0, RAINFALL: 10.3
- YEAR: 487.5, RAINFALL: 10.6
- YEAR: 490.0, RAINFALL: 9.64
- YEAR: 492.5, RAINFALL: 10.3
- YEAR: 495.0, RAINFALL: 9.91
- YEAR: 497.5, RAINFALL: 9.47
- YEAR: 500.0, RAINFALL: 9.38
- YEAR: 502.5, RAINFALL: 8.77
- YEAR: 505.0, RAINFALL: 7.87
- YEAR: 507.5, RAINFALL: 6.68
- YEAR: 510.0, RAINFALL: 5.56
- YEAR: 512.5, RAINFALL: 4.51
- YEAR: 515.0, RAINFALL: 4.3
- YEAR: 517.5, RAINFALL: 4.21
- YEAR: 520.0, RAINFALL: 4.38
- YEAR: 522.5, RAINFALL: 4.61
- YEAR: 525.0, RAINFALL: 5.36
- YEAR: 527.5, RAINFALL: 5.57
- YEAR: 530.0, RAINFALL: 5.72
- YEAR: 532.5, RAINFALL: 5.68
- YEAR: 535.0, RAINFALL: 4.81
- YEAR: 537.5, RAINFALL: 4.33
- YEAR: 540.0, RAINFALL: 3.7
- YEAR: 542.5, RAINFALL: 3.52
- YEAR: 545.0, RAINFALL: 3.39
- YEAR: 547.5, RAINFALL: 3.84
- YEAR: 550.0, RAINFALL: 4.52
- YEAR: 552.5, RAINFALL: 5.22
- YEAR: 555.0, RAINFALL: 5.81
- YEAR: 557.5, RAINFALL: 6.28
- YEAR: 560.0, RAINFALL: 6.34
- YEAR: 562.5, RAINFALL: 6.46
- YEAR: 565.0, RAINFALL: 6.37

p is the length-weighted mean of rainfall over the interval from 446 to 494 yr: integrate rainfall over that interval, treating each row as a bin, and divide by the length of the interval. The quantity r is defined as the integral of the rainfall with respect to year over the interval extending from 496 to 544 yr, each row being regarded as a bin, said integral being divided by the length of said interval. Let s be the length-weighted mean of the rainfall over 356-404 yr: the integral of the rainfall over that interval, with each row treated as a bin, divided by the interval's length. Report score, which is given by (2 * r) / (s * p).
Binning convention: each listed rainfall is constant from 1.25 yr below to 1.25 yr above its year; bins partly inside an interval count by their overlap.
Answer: 0.09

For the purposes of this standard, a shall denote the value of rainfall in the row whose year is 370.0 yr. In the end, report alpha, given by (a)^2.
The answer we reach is 139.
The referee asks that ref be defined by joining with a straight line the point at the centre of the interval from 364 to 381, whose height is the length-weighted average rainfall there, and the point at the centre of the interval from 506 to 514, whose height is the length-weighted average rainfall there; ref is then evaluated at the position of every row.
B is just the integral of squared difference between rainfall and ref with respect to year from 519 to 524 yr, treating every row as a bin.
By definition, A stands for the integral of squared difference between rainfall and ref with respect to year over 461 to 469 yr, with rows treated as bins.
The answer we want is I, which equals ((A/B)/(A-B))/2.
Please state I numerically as 0.27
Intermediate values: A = 82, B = 2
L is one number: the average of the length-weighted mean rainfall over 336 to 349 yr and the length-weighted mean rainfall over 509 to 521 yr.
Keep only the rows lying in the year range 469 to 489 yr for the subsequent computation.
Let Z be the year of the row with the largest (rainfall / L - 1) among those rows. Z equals 472.5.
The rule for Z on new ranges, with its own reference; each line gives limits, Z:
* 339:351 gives 342.5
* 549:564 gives 562.5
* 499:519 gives 500.0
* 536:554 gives 552.5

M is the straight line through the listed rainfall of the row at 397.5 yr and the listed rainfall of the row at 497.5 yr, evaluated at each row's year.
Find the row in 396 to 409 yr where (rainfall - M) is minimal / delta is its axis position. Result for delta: 397.5 yr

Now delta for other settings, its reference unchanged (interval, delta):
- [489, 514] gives 512.5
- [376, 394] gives 377.5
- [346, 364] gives 352.5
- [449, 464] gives 452.5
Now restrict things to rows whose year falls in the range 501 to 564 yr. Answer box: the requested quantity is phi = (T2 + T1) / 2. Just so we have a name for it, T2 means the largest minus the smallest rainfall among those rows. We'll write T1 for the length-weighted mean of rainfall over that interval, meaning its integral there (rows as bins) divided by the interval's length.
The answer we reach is 5.3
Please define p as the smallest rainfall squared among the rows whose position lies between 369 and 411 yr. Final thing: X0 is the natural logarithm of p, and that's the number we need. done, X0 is 4.8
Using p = 128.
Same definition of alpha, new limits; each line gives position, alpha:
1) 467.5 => 121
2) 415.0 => 154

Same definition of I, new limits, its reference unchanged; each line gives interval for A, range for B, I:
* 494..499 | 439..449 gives -0.09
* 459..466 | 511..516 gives 0.11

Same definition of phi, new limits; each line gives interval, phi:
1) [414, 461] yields 6.6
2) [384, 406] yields 6.3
